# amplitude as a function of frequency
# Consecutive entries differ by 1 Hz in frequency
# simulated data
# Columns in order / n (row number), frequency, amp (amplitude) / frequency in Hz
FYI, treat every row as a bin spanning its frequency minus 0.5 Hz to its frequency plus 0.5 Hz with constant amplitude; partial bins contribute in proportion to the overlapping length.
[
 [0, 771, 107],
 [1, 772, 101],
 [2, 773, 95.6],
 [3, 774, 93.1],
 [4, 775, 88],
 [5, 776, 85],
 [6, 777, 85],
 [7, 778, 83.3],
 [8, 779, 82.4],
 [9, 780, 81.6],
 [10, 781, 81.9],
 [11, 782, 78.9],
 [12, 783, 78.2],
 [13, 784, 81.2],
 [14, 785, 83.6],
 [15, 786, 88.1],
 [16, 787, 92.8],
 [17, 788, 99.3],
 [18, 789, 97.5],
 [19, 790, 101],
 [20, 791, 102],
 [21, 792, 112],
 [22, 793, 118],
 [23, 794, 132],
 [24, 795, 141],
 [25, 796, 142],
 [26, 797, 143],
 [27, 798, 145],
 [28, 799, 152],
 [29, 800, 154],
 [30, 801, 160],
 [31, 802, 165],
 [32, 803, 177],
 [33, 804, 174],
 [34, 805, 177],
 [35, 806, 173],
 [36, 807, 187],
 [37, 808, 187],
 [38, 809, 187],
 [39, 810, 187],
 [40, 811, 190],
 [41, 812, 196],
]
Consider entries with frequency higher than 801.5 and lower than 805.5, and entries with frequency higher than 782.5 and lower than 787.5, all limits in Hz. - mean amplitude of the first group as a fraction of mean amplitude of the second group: 2.0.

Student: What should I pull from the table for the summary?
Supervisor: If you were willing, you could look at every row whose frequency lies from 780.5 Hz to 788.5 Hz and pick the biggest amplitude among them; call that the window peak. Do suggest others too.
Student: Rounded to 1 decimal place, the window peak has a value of 99.3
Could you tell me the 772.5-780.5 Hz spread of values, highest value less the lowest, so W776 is 14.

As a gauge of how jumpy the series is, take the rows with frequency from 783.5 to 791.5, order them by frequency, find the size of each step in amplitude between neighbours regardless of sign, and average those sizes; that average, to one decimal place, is 3.5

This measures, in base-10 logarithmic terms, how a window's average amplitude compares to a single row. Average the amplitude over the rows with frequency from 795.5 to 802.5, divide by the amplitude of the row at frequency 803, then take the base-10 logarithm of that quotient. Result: -0.07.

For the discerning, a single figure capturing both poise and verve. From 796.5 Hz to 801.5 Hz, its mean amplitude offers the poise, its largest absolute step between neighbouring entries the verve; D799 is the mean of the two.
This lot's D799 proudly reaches 79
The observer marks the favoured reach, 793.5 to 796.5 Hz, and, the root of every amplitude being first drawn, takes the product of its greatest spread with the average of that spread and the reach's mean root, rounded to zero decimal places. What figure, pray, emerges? 3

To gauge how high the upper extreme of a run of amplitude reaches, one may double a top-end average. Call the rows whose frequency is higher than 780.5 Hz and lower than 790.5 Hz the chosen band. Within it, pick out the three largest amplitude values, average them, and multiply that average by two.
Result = 199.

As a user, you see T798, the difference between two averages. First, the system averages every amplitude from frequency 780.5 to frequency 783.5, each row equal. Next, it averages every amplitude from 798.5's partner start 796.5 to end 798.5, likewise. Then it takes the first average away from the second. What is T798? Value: 64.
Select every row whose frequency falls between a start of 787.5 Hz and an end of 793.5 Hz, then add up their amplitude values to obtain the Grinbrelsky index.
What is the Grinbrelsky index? 630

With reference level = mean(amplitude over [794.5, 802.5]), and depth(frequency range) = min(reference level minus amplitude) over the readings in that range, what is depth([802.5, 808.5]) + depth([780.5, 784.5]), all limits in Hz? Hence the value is 32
